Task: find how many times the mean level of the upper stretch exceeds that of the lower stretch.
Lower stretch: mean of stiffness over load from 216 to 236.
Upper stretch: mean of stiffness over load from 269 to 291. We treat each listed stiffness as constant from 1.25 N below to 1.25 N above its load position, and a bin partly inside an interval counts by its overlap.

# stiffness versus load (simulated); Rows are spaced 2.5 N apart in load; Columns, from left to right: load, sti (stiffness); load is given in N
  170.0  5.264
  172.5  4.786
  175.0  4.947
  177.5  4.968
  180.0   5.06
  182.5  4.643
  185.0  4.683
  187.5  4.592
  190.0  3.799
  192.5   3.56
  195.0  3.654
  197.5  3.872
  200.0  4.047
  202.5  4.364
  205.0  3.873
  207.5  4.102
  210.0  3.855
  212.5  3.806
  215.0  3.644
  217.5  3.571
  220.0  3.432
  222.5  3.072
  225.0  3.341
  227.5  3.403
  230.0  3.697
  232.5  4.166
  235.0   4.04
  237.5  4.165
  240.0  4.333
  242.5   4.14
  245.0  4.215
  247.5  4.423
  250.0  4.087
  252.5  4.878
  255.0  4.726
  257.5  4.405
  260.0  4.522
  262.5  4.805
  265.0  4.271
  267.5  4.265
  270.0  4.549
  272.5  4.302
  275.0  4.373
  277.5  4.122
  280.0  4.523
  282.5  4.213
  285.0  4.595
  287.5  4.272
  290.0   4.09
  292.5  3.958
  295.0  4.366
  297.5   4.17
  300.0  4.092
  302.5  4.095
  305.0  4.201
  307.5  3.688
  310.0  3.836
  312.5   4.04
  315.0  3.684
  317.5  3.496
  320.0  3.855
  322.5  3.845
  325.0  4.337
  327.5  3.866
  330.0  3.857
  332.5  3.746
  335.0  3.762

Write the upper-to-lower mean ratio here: 1.21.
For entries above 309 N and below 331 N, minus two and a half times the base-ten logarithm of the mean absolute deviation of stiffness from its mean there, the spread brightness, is 2.12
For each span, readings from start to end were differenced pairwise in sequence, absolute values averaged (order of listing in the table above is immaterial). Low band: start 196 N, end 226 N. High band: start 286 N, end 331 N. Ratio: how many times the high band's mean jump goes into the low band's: 1.01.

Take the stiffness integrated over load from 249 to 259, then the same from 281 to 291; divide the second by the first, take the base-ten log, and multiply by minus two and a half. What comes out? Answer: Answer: 0.06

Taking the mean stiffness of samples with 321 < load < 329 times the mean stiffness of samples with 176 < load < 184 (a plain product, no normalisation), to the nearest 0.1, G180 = 19.6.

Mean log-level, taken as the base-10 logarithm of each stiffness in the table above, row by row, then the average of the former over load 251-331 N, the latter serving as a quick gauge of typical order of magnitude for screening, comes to 0.622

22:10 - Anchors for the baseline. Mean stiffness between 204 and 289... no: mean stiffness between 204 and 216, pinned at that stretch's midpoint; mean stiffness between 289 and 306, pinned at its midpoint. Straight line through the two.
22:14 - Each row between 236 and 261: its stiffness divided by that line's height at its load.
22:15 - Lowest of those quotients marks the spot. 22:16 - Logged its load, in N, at 250.0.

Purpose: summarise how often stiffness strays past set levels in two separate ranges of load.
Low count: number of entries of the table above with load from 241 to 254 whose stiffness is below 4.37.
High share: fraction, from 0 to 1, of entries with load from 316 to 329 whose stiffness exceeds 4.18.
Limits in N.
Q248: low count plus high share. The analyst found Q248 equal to 3.2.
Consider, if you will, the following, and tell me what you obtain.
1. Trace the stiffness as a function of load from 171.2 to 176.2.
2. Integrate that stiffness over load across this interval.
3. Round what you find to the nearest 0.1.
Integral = 24.3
